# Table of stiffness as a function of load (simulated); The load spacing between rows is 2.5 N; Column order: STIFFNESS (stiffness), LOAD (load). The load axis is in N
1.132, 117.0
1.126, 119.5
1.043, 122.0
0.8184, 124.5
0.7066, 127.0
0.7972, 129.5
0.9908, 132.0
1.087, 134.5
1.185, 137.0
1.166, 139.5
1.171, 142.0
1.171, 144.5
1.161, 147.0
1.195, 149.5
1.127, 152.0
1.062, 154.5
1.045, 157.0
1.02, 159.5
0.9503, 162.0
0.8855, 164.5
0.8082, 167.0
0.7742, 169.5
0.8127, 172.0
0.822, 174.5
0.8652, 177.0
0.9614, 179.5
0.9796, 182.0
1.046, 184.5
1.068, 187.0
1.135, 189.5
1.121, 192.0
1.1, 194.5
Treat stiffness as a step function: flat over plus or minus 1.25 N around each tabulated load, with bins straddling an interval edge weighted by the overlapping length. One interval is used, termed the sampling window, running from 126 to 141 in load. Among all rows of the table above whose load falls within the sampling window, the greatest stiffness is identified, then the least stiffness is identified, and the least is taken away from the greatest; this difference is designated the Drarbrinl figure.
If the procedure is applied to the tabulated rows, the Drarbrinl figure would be 0.48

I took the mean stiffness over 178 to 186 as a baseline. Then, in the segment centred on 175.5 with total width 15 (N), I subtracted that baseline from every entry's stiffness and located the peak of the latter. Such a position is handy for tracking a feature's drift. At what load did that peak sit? 182.0 N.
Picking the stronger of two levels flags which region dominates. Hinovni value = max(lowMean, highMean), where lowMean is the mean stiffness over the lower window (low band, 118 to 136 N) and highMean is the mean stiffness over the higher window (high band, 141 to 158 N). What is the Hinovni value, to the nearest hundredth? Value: 1.13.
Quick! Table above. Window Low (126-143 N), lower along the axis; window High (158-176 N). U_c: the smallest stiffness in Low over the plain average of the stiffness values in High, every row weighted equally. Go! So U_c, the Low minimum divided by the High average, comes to 0.81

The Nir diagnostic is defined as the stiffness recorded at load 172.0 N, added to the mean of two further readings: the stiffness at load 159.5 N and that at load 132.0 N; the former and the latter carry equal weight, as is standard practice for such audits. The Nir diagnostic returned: 1.82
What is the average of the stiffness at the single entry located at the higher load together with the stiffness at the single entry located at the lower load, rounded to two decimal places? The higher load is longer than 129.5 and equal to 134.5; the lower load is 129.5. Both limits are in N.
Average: 0.94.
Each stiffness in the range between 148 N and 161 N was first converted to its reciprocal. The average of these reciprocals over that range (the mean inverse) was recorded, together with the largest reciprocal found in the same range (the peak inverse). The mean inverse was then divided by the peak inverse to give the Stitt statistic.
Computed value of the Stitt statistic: 0.94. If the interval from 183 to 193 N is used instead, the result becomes 0.96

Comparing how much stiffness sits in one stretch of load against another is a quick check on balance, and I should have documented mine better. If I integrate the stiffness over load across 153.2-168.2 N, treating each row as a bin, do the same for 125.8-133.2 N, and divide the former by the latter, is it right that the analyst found 2.3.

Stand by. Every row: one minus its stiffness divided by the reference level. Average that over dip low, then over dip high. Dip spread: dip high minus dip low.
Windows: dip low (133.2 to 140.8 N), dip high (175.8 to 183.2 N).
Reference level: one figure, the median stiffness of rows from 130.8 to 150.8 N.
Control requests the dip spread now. 0.18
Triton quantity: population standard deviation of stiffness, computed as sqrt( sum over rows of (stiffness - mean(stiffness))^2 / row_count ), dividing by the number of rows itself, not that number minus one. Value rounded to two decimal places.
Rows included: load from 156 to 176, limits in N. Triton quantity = 0.10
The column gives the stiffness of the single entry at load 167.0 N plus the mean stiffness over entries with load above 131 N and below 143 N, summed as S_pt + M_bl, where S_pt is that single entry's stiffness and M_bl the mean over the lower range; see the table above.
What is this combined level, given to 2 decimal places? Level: 1.93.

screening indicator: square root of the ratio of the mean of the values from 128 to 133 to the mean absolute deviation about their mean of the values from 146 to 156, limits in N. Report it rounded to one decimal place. 4.6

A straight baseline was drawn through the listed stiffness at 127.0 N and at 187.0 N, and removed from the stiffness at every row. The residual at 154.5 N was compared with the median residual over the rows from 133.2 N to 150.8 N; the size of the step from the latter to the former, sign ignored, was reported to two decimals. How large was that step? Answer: 0.17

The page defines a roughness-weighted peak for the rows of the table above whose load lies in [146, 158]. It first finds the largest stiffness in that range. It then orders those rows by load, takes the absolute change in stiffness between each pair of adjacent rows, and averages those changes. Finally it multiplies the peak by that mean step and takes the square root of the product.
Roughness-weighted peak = 0.23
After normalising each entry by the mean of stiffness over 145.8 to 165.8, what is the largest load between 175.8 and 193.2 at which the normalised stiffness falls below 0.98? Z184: 182.0 N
